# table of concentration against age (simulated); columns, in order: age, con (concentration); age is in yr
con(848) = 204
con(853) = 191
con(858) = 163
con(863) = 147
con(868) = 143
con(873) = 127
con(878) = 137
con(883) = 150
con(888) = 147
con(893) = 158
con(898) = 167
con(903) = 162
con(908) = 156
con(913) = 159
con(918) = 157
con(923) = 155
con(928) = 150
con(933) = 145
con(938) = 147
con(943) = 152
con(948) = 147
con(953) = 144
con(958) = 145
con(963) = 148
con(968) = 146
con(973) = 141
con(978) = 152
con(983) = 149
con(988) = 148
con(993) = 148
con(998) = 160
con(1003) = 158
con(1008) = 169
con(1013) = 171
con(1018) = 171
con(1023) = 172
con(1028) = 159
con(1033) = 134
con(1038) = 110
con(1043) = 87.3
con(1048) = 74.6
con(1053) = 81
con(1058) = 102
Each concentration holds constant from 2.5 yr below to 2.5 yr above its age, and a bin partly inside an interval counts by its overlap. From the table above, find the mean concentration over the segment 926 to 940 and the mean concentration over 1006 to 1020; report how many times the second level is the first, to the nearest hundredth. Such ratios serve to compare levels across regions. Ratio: 1.16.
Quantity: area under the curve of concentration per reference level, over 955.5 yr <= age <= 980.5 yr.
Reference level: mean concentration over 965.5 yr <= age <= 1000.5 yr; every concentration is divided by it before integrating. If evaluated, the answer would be 24.5 yr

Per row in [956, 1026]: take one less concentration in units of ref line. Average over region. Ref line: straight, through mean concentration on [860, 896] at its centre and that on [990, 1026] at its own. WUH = 0.04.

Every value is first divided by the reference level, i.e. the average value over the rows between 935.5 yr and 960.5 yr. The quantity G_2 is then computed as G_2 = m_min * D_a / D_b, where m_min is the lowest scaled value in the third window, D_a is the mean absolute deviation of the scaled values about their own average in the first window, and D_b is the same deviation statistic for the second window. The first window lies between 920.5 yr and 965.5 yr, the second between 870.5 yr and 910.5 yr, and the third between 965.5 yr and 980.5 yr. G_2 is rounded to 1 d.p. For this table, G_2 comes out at 0.3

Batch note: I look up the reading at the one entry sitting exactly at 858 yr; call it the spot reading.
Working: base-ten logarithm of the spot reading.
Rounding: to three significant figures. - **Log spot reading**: 2.21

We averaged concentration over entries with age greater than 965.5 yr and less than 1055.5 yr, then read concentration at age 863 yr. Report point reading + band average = 288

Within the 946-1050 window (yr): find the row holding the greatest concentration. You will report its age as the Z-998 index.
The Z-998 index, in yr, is 1023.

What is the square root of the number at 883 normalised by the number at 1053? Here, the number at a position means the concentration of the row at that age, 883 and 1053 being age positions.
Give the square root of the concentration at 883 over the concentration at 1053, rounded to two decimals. 1.36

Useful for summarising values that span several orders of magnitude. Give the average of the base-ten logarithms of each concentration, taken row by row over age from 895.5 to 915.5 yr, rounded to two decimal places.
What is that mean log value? 2.21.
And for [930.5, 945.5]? 2.17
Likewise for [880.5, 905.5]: 2.19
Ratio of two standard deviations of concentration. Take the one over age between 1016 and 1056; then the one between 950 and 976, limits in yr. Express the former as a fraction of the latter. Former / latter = 16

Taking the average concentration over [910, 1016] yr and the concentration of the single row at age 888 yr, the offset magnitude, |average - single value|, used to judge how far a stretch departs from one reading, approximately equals 5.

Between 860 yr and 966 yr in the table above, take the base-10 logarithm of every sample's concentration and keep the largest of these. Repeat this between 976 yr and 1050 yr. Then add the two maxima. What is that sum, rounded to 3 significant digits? 4.46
